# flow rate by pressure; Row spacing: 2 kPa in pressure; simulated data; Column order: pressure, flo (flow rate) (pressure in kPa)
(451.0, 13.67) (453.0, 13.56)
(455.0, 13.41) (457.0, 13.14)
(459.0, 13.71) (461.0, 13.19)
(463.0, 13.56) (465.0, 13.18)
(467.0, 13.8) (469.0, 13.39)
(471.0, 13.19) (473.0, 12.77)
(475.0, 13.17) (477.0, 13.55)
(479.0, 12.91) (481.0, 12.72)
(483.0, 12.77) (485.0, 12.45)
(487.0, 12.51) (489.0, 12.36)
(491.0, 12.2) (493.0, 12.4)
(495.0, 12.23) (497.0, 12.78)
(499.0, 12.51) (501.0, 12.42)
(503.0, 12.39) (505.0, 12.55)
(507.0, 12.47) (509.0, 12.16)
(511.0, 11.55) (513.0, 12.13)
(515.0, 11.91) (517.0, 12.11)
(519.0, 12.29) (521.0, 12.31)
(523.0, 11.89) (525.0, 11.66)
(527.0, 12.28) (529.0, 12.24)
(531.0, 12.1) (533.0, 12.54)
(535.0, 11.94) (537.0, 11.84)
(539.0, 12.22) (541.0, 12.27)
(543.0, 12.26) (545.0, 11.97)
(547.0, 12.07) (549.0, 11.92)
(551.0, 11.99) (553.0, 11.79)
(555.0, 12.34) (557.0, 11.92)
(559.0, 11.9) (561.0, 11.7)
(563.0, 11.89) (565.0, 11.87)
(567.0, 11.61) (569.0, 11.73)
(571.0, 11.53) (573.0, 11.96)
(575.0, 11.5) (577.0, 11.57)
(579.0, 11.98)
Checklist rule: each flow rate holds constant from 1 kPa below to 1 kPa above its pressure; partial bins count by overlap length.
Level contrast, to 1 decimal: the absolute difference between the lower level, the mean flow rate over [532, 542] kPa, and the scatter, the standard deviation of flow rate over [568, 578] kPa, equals 12.0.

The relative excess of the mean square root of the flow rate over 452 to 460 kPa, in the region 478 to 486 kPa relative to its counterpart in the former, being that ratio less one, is -0.028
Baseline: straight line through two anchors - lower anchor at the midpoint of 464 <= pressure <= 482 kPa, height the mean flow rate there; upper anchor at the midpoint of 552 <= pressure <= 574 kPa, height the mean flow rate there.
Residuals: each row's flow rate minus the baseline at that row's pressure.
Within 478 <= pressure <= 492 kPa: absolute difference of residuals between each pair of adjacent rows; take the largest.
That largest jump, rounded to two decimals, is 0.29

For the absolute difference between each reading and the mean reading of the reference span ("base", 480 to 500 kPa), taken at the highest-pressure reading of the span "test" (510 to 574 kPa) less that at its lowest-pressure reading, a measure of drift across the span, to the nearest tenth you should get -0.4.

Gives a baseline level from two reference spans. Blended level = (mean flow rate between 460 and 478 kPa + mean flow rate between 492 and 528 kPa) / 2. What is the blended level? 12.8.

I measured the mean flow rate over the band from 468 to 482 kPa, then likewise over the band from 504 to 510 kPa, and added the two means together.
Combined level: 25.5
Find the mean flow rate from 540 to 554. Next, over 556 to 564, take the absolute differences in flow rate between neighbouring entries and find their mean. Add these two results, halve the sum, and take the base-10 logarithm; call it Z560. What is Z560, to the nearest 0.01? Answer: 0.78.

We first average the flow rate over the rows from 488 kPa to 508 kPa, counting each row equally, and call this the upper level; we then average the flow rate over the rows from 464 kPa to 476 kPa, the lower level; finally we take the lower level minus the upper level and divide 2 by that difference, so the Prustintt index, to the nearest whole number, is 2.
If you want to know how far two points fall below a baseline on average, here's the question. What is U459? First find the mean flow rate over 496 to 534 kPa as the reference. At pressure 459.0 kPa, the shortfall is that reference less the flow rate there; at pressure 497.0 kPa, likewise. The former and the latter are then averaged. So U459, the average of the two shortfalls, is -1.02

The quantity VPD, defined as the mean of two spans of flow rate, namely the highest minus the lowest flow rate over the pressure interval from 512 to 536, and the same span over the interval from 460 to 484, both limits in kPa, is 0.98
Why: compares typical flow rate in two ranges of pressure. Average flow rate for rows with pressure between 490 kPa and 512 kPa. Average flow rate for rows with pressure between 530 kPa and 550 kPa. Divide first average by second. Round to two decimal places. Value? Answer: 1.02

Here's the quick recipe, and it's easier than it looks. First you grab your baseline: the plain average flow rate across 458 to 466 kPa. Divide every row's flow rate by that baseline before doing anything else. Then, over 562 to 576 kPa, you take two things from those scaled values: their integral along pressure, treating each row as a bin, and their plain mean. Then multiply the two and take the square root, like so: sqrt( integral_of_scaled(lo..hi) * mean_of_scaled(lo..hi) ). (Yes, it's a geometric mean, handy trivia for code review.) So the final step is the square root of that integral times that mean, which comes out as 3.27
